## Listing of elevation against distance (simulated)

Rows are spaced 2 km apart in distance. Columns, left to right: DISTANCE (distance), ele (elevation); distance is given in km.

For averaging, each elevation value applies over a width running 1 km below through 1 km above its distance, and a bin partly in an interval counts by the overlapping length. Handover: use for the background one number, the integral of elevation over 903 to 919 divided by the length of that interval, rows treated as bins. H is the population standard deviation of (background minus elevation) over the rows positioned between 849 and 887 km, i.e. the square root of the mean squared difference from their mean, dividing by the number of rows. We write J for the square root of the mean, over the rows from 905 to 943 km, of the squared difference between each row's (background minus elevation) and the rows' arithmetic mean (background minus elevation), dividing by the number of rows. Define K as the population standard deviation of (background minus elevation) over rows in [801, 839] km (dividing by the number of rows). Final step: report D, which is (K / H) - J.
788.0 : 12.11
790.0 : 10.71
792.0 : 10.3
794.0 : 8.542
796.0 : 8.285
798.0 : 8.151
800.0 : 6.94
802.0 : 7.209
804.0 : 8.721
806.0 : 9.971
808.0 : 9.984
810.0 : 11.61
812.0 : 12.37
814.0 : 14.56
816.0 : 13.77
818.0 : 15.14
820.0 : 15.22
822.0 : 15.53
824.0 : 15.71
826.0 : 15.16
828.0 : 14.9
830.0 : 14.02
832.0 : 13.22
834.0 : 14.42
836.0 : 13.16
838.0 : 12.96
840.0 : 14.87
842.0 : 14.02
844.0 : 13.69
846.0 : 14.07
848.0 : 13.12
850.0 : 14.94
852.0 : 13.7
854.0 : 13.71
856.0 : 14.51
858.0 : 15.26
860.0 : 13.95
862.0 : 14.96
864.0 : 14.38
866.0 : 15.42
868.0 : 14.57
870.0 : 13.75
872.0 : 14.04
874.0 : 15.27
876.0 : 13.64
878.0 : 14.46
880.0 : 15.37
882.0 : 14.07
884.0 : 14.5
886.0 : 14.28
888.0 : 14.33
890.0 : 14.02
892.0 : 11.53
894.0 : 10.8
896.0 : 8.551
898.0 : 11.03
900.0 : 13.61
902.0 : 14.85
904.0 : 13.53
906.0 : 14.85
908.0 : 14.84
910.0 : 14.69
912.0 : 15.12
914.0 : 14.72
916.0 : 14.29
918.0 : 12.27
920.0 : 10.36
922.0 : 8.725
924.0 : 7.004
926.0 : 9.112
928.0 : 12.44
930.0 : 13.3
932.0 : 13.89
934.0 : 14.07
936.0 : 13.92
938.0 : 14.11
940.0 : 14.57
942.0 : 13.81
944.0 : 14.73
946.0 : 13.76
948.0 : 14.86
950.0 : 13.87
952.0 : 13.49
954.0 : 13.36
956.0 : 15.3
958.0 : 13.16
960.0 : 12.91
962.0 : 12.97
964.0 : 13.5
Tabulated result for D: 2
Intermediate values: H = 0.6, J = 2.3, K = 2.4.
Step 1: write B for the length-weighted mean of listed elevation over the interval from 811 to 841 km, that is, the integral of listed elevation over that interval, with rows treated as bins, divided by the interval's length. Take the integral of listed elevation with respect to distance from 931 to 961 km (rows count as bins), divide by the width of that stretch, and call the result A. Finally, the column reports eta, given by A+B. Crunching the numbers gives 28.3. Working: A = 14.0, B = 14.3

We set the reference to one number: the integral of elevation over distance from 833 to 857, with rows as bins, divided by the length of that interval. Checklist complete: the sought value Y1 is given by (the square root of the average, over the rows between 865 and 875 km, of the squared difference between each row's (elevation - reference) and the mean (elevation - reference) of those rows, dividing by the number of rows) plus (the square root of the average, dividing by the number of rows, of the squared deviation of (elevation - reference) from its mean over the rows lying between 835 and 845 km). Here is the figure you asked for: 1.3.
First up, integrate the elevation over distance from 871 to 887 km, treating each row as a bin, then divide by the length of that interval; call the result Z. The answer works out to 14.5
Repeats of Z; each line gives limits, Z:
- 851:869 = 14.5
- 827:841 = 13.9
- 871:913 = 13.7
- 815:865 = 14.3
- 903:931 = 12.5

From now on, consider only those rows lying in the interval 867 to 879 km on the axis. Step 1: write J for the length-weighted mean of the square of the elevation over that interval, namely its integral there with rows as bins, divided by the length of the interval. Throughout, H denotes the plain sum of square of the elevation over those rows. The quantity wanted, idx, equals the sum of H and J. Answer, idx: 1431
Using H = 1227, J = 204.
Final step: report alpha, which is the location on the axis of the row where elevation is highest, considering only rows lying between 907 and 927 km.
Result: 912.0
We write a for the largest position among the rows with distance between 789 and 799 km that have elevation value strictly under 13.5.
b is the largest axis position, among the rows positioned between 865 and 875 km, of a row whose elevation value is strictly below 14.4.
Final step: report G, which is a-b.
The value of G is -74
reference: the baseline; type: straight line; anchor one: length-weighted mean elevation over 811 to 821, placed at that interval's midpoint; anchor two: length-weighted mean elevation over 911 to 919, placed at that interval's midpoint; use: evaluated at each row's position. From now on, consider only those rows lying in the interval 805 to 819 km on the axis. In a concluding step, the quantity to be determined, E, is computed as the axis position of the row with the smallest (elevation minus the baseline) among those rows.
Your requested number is 806.0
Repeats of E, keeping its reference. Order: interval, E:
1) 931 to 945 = 942.0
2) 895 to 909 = 896.0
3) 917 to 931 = 924.0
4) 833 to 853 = 838.0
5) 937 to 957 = 954.0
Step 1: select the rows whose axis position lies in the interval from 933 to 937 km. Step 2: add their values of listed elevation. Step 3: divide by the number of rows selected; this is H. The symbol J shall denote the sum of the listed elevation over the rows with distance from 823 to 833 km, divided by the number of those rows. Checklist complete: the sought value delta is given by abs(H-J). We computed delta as 1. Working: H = 14.0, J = 14.6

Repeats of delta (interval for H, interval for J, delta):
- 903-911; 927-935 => 1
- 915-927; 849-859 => 4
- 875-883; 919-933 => 4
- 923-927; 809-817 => 5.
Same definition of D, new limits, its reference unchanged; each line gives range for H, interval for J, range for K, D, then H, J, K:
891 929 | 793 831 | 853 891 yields -3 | 2.5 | 3.1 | 0.6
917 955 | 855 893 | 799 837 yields 0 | 2.2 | 0.8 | 2.8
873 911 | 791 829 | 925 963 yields -2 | 1.8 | 3.1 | 1.3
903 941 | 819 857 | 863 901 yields 0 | 2.3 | 0.8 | 1.7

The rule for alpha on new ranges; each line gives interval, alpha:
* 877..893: 880.0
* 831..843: 840.0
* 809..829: 824.0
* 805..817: 814.0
